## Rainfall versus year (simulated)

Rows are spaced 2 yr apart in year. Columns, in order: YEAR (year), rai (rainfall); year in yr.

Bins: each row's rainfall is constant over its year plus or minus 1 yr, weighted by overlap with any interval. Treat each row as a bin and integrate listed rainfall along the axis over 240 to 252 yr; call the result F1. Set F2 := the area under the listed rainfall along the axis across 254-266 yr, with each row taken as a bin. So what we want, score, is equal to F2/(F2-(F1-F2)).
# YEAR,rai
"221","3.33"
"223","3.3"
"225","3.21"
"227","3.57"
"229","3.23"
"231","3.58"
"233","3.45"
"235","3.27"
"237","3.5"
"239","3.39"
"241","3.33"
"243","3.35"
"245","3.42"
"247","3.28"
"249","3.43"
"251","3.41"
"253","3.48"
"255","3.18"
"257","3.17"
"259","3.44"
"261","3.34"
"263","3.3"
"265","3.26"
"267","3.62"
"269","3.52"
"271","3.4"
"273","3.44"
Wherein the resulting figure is 1.03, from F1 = 40.44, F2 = 39.4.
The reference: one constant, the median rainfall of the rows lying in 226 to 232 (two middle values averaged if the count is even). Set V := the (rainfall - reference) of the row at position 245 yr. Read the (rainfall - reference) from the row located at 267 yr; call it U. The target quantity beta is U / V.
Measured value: -0.3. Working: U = 0.05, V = -0.15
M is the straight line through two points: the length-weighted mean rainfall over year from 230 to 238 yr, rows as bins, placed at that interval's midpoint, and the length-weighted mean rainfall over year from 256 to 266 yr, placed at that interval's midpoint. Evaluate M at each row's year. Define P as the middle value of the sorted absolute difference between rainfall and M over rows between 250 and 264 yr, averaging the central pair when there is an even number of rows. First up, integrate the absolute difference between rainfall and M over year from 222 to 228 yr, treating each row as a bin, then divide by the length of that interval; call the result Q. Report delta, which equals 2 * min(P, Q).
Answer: 0.25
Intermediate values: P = 0.127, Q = 0.194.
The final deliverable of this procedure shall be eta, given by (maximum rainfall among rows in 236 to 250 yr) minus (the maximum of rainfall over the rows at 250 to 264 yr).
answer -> 0.02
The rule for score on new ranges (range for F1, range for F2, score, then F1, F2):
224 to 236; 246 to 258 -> 1.02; 40.62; 39.9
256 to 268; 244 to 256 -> 1.00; 40.26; 40.4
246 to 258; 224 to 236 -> 0.98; 39.90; 40.6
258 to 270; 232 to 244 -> 1.01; 40.96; 40.6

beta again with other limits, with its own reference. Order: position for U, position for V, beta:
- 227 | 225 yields 0.0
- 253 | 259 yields 0.7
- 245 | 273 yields 1.2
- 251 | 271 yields 0.9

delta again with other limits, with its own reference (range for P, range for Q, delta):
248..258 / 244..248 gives 0.13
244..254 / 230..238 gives 0.12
